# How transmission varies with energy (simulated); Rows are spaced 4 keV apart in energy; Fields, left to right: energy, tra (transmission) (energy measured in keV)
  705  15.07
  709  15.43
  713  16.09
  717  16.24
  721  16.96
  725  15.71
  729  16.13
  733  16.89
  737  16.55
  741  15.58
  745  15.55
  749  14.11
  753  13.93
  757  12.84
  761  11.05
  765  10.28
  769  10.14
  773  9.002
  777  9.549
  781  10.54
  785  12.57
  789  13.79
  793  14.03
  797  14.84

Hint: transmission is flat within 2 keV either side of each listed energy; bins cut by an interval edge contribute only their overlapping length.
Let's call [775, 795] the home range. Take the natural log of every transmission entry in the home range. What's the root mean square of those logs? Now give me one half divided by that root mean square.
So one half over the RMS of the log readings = 0.201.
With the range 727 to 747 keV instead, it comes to 0.180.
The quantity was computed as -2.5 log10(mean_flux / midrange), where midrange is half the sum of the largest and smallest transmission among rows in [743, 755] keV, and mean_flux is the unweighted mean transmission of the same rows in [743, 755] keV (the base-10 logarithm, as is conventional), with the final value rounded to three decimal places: 0.016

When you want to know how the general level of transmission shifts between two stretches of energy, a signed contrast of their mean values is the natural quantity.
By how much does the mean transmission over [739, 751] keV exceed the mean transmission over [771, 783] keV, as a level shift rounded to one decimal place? 5.4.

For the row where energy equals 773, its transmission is 9.002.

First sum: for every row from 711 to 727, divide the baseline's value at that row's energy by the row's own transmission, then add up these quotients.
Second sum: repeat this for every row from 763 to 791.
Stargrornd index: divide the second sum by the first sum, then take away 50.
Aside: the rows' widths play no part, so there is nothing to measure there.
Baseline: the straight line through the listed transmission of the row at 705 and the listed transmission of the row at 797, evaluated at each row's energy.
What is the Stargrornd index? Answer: -47.4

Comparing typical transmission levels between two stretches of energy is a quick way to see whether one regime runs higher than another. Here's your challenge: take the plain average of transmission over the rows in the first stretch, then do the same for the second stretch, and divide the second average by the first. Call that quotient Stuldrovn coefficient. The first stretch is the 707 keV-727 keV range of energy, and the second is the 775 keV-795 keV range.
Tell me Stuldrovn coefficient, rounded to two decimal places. 0.75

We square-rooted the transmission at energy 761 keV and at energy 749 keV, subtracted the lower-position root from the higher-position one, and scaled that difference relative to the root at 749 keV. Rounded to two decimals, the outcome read -0.12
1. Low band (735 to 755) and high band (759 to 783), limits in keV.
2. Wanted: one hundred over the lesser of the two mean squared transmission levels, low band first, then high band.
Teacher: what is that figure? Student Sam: 0.98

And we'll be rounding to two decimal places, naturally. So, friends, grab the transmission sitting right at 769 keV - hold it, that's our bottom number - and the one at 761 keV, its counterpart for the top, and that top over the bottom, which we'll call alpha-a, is 1.09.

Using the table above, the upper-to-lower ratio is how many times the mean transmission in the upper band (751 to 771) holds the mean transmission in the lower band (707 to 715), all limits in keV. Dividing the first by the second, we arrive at 0.74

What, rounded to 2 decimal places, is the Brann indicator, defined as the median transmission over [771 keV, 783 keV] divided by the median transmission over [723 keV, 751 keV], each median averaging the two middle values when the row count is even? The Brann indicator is 0.61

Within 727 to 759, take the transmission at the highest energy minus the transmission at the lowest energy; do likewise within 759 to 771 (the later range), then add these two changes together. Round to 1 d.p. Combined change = -4.2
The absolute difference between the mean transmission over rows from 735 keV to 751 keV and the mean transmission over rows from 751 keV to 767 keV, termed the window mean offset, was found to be 3.4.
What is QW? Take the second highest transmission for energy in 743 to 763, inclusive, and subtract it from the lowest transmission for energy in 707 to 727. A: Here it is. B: 1.3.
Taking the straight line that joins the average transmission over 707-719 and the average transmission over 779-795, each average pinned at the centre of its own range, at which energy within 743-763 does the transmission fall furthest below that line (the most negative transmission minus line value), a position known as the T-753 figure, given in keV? 761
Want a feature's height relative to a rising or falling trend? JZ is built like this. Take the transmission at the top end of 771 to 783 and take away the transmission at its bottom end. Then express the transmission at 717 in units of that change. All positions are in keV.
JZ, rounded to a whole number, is 11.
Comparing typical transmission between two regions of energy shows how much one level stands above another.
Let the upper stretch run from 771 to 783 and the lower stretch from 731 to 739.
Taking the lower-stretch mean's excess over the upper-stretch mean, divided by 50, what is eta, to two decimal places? 0.14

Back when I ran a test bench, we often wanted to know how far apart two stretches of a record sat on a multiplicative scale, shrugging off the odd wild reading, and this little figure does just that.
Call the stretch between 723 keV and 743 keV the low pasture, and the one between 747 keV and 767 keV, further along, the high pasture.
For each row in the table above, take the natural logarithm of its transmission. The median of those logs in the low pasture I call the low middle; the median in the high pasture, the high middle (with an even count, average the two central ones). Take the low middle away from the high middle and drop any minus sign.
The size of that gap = 0.23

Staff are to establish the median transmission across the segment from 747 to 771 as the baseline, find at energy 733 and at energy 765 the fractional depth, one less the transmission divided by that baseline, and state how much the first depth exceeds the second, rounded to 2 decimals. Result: -0.55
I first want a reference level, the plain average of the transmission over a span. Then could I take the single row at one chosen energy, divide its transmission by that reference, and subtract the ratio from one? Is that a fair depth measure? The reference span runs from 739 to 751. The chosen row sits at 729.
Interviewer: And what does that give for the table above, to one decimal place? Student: -0.1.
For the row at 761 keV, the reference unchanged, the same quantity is 0.3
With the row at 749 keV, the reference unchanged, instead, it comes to 0.1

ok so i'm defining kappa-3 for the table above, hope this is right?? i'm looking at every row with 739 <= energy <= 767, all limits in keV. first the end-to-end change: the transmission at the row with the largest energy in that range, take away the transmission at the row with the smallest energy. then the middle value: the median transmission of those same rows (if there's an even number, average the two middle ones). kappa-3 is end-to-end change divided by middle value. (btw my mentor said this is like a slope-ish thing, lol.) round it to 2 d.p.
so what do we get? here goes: -0.38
